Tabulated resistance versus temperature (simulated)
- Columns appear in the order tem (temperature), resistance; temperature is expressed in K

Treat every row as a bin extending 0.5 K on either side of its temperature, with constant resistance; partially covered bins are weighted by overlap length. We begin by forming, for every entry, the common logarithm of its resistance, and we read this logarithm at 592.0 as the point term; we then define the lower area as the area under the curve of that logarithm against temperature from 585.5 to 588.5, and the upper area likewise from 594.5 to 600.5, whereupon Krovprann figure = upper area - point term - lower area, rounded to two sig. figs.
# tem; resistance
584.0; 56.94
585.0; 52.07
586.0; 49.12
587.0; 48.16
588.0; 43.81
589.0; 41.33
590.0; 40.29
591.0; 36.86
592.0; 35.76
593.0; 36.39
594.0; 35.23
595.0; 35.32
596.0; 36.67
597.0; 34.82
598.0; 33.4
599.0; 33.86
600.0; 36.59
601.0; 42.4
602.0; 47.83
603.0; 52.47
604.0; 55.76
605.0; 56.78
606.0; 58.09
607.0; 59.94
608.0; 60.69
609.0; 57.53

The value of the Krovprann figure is 2.7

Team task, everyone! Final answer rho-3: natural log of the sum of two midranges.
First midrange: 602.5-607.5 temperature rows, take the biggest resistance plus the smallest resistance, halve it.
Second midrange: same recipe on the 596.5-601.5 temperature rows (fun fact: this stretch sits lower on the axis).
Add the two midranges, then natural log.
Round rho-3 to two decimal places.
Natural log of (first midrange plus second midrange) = 4.54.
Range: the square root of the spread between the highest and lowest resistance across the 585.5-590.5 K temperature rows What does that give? 3.0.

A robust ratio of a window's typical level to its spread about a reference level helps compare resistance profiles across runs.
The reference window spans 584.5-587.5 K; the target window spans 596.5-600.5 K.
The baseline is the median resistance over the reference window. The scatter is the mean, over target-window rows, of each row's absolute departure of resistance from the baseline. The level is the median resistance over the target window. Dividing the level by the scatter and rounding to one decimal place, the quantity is 2.4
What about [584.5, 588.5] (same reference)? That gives 21.1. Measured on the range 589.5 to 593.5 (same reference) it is 3.1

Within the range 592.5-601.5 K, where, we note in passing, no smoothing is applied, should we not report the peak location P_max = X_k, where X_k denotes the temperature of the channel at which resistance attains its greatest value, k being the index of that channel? 601.0 K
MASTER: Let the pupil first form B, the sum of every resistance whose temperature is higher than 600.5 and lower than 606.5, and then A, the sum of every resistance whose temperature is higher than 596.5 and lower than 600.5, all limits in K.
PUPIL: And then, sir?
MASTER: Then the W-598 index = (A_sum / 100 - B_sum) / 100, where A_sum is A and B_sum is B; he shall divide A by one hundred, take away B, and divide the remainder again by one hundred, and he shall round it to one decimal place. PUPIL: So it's -3.1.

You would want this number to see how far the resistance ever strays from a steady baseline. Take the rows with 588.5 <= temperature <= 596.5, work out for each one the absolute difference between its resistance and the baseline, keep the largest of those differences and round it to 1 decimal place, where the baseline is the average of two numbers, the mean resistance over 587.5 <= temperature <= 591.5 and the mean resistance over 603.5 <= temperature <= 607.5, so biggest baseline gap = 13.9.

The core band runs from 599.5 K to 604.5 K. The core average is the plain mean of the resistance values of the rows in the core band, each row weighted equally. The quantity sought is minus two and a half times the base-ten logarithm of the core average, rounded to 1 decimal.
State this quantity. -4.2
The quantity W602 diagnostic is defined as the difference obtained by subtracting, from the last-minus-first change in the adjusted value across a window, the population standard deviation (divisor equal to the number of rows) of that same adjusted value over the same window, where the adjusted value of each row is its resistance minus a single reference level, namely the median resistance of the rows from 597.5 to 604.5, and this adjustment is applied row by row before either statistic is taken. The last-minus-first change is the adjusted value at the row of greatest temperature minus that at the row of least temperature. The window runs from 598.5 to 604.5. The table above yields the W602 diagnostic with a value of 14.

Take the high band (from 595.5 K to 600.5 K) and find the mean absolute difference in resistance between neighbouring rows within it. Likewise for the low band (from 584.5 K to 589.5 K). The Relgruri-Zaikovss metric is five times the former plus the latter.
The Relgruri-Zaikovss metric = 10.8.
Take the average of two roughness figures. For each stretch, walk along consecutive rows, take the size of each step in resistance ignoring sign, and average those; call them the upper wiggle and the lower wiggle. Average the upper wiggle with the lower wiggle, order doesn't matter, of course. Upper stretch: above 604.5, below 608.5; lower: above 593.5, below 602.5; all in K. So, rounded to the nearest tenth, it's 1.8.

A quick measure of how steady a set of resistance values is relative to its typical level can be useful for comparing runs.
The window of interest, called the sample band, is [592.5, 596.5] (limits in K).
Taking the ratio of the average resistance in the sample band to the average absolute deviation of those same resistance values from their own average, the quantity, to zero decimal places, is 57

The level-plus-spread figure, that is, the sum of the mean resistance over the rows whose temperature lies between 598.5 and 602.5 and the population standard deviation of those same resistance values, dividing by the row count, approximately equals 46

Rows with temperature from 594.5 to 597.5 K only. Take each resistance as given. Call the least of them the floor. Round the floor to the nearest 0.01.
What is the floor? 34.82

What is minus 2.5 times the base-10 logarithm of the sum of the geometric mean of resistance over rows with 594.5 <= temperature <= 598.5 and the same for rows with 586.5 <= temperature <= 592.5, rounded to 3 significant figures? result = -4.70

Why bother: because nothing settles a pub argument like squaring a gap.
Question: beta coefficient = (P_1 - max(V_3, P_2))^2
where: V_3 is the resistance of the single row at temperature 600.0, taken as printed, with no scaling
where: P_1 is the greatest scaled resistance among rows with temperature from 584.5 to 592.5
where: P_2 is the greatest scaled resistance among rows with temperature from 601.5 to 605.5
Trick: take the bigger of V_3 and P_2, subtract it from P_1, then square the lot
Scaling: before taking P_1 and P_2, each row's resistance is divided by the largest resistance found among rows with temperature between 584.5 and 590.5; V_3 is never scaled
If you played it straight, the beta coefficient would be 1267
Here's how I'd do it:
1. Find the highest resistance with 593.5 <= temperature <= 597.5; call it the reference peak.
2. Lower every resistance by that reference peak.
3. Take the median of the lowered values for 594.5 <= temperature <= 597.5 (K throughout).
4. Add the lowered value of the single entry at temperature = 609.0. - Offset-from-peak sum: 20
